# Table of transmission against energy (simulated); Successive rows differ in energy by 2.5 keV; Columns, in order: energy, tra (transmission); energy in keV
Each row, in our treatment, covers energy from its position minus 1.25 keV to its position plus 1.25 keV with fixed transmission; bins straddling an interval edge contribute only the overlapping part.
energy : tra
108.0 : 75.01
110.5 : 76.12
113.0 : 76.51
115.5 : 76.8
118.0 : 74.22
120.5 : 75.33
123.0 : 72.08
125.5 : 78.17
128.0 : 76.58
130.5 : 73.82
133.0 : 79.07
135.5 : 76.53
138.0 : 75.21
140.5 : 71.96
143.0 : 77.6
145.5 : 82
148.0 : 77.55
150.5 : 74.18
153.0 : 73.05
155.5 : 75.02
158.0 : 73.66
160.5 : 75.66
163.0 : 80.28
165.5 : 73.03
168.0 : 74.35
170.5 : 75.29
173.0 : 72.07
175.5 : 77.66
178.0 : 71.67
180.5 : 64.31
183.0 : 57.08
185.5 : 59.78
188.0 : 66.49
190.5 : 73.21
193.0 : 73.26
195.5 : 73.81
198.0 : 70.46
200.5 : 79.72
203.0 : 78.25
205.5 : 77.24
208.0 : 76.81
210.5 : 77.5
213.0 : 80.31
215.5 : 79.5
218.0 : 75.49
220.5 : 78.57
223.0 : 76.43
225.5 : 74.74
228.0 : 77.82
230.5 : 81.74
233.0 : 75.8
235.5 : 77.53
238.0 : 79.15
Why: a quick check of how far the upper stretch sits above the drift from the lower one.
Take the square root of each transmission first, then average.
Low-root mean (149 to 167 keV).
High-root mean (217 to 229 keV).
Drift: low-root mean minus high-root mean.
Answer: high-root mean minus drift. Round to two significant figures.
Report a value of 8.8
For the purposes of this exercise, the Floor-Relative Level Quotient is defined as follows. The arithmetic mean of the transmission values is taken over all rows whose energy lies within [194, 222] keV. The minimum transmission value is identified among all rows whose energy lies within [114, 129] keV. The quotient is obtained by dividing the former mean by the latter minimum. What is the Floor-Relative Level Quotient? 1.07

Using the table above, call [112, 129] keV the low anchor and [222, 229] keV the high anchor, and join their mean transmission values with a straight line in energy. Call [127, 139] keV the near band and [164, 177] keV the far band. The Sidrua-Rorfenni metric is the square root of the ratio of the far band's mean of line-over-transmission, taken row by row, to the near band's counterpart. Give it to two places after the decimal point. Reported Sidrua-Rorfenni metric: 1.01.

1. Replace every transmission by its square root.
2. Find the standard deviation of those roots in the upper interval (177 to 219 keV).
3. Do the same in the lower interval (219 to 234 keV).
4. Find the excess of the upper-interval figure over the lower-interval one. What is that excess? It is 0.28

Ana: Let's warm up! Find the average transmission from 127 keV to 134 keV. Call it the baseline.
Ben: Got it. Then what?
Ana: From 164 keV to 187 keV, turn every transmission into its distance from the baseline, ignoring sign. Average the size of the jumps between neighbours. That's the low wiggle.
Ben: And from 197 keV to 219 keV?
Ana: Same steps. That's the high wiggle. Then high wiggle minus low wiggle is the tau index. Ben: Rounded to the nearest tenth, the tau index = -2.2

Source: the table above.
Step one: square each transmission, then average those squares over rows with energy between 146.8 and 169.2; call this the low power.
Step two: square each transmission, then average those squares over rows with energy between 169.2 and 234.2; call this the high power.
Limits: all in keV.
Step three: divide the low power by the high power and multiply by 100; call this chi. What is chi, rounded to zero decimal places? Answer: 103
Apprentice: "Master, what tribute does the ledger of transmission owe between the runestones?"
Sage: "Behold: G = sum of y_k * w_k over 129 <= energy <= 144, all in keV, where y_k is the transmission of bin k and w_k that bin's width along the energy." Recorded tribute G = 1135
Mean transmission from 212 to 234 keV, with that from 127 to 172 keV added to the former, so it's 154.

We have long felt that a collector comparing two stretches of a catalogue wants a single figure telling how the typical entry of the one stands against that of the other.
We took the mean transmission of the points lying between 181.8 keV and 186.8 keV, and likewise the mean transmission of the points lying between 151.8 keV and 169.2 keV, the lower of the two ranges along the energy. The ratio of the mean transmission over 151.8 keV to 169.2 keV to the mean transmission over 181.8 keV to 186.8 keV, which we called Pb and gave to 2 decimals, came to 1.28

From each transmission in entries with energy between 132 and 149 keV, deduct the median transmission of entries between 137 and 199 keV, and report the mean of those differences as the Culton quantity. 3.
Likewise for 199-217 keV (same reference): 5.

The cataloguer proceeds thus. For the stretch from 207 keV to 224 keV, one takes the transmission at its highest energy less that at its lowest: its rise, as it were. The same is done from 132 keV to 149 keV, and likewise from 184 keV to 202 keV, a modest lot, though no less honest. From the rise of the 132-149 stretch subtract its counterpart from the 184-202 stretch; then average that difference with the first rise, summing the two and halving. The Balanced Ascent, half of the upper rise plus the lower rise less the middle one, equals -11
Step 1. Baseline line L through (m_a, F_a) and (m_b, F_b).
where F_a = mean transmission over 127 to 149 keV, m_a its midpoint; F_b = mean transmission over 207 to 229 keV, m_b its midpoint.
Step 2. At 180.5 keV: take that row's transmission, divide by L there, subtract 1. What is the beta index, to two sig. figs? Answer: -0.17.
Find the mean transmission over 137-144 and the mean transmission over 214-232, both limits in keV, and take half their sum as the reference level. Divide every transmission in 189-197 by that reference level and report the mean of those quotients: 0.96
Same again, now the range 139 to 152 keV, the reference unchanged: 1.00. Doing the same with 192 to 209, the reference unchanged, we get 0.99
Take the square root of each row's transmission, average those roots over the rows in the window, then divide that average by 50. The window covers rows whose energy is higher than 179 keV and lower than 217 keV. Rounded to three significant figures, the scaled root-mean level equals 0.170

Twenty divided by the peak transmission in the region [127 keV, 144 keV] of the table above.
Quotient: 0.253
